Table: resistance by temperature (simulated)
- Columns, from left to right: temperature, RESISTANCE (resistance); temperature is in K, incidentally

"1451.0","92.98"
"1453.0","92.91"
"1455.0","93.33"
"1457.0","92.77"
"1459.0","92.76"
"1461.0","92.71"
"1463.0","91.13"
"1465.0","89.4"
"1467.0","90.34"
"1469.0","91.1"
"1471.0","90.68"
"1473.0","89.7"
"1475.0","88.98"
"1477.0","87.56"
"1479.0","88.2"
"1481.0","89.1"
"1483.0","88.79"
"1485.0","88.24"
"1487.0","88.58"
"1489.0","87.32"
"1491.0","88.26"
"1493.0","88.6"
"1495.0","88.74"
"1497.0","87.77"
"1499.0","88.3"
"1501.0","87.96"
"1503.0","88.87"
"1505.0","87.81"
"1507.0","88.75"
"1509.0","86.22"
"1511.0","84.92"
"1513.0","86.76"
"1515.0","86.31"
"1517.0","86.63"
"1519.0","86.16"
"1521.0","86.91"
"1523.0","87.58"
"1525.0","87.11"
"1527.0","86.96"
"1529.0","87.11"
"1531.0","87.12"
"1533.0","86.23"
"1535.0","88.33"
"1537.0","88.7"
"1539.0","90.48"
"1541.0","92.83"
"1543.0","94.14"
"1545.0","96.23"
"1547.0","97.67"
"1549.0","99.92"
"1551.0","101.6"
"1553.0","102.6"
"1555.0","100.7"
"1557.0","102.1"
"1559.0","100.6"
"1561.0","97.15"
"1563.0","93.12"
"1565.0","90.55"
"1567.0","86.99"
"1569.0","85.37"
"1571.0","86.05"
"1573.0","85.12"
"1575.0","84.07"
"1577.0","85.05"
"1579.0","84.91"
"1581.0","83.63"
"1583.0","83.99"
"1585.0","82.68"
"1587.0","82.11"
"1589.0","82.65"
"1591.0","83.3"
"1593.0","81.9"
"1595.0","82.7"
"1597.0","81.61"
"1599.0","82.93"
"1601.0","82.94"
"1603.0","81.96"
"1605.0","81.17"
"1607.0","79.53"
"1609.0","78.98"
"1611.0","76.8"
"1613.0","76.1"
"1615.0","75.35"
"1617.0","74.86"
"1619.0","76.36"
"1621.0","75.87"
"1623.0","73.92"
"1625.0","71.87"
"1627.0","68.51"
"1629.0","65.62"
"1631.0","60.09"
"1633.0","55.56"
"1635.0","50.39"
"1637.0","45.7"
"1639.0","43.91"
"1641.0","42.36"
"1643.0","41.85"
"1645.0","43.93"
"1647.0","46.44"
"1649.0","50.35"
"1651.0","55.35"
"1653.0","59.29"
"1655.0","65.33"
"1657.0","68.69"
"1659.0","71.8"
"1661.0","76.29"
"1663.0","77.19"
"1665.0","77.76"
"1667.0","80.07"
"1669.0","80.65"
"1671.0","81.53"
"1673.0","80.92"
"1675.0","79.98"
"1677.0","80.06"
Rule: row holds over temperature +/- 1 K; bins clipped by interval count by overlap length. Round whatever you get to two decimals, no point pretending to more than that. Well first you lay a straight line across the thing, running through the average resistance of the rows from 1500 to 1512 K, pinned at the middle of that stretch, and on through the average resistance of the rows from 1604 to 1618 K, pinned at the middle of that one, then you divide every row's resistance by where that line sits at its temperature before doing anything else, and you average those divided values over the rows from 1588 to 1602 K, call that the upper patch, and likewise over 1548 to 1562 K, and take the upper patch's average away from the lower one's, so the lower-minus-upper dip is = 0.17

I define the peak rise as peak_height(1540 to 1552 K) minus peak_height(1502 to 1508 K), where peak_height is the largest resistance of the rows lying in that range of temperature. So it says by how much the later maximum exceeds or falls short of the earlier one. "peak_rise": 13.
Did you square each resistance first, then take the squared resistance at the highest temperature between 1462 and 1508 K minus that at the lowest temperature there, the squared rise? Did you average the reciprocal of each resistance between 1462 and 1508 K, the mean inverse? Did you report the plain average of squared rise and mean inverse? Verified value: -214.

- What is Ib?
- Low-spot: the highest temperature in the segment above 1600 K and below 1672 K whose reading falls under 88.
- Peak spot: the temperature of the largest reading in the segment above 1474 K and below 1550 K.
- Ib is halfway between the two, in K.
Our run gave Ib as 1610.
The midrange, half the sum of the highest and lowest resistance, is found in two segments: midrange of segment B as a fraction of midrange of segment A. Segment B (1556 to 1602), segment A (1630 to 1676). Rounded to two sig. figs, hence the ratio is 1.5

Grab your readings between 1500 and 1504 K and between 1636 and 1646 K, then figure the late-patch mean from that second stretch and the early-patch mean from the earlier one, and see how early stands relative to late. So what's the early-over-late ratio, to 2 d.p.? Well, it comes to 2.03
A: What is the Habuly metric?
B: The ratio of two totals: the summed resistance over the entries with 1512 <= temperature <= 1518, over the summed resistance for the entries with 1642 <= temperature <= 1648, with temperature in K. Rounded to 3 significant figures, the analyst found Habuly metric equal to 1.96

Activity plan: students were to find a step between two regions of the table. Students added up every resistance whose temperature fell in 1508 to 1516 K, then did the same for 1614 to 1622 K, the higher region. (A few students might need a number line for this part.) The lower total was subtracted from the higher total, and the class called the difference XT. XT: -42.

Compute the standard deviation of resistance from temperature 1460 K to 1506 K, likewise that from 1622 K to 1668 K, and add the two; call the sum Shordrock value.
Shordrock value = 14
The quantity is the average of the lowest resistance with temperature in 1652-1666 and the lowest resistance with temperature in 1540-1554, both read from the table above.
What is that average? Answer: 76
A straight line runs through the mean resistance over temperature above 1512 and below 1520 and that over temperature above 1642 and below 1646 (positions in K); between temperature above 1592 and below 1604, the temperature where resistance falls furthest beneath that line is 1593.0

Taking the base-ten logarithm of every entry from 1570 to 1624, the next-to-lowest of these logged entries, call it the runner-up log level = 1.87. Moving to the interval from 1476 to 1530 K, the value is 1.94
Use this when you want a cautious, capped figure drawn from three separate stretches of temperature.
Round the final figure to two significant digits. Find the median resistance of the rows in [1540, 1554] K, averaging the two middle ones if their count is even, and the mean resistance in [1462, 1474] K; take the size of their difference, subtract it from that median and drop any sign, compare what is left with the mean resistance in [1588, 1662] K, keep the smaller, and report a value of 68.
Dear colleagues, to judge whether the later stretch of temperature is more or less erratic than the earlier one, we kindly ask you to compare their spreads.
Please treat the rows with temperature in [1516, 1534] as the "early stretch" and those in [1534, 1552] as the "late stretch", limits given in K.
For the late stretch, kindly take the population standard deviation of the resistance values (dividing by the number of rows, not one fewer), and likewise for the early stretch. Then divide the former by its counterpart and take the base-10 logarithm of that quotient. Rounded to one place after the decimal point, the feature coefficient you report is 1.0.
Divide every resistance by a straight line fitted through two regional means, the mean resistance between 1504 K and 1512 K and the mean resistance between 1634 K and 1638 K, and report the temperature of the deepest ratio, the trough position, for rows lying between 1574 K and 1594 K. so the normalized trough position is 1575.0 K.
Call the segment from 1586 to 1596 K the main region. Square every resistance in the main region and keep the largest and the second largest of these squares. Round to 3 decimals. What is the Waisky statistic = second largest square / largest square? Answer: 0.986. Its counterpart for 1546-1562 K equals 0.990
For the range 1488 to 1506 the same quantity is 0.997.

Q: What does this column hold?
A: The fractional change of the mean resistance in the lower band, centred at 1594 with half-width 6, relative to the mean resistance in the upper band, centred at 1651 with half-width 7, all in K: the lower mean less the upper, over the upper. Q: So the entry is 0.48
